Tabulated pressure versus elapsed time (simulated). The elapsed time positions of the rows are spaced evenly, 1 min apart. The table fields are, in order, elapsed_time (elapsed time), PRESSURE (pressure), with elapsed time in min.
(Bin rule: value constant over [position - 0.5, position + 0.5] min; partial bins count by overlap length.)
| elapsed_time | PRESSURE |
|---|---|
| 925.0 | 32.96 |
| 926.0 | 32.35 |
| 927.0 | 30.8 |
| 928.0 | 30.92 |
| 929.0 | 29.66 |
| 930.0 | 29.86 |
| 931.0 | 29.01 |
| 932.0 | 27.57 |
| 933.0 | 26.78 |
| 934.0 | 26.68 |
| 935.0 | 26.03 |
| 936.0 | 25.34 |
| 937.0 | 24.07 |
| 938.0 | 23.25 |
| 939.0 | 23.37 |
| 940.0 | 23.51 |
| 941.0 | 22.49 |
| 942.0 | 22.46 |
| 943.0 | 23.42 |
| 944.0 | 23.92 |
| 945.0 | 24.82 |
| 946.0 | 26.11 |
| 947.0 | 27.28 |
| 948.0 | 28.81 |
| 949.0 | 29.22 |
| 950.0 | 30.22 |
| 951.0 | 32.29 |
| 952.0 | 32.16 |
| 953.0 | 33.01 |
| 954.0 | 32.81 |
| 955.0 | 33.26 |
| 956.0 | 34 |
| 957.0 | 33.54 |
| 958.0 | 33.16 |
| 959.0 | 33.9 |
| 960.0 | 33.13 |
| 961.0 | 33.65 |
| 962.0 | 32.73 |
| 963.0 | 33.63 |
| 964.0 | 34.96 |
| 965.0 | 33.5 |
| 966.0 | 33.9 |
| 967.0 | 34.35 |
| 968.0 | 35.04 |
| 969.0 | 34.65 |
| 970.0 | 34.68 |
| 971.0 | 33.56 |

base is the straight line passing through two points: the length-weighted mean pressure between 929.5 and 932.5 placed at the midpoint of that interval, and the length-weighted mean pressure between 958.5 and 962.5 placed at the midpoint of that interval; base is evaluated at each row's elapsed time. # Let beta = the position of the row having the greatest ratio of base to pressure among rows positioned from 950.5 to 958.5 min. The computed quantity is 952.0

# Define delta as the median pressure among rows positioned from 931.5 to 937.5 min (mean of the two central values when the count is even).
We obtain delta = 26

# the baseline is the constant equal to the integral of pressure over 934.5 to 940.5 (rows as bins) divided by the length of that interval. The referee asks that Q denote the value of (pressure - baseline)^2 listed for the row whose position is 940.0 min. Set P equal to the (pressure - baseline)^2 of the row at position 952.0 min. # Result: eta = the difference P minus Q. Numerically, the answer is 62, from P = 62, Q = 1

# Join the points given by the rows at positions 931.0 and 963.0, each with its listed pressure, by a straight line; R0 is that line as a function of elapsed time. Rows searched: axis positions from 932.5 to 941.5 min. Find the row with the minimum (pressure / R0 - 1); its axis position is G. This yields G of 941.0 min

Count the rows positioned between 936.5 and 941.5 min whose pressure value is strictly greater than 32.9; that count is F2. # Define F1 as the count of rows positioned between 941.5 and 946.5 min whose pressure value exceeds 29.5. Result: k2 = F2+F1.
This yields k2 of 0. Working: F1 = 0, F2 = 0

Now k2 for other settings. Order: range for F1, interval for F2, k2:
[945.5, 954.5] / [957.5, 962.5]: 9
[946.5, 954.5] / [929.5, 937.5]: 5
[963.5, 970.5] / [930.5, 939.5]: 7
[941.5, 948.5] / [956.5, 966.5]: 9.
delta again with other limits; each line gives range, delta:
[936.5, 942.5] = 23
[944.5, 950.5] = 28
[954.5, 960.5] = 33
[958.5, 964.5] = 34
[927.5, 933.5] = 29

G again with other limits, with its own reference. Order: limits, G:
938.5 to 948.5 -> 942.0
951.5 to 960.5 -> 960.0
